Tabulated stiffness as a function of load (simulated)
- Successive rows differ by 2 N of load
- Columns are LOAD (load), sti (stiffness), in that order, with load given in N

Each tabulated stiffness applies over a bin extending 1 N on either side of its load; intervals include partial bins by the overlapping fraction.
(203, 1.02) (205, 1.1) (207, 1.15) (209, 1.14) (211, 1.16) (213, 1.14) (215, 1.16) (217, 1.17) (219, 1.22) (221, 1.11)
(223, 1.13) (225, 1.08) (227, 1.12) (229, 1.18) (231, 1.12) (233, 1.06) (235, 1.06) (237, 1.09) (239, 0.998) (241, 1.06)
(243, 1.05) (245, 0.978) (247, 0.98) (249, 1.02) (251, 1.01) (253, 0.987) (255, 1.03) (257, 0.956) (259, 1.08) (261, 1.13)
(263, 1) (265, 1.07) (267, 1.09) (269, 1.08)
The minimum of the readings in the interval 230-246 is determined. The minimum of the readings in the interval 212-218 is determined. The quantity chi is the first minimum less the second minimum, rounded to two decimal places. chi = -0.16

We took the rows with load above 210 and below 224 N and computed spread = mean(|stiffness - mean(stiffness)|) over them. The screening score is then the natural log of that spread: -3.7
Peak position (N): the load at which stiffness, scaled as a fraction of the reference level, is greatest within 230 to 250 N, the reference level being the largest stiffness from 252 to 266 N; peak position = 231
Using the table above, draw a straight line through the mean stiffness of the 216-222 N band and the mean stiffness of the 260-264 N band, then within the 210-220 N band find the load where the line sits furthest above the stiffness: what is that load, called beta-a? 213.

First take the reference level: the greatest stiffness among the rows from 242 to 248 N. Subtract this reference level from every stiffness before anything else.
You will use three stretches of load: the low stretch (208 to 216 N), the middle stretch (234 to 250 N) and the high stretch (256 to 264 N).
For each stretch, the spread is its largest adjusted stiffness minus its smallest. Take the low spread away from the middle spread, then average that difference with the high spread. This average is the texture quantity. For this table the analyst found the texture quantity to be 0.13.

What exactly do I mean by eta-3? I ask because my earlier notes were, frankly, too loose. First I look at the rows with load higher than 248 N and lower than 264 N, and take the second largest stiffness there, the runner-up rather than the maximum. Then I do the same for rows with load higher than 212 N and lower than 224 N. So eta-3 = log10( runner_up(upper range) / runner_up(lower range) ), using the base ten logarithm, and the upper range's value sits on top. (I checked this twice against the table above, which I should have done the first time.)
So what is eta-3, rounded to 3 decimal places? -0.035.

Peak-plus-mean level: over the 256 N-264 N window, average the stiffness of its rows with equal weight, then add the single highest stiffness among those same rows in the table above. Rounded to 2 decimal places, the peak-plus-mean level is 2.17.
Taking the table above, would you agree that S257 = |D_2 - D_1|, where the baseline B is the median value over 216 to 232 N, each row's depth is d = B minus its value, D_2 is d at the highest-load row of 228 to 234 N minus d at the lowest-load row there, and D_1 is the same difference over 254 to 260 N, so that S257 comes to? 0.17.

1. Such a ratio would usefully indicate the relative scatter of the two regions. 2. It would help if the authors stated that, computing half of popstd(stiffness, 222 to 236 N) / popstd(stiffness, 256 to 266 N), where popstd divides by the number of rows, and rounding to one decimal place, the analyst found 0.3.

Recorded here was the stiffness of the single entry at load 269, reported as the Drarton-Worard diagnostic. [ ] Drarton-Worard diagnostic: 1.08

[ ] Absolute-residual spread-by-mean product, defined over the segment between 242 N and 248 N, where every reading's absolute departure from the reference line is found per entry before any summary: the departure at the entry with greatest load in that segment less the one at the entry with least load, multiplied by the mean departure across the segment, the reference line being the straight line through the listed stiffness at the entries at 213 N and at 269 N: 0.007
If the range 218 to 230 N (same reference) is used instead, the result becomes -0.001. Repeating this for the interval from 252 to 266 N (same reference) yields -0.006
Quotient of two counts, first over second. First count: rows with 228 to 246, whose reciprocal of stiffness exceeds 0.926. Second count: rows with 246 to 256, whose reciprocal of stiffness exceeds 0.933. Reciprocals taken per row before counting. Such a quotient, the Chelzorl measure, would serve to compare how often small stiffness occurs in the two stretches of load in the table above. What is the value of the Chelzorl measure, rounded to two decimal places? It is 1.20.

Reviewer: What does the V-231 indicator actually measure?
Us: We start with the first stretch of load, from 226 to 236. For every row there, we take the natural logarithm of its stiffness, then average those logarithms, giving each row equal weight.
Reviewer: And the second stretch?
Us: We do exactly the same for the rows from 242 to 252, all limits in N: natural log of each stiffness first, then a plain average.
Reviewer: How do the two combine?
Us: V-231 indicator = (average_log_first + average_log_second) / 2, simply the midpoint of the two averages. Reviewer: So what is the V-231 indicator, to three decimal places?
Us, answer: 0.054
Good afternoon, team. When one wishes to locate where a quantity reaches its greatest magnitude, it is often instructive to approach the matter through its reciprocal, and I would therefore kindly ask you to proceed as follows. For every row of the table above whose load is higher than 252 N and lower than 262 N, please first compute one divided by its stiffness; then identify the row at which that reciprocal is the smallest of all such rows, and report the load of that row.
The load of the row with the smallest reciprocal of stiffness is 261 N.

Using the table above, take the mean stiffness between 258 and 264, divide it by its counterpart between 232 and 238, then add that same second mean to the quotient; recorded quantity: 2.07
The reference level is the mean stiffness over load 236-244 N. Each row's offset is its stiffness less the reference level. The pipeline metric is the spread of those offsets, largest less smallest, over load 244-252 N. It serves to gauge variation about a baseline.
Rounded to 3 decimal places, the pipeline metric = 0.042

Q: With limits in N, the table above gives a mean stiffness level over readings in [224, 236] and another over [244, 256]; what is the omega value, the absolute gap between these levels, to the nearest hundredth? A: 0.10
